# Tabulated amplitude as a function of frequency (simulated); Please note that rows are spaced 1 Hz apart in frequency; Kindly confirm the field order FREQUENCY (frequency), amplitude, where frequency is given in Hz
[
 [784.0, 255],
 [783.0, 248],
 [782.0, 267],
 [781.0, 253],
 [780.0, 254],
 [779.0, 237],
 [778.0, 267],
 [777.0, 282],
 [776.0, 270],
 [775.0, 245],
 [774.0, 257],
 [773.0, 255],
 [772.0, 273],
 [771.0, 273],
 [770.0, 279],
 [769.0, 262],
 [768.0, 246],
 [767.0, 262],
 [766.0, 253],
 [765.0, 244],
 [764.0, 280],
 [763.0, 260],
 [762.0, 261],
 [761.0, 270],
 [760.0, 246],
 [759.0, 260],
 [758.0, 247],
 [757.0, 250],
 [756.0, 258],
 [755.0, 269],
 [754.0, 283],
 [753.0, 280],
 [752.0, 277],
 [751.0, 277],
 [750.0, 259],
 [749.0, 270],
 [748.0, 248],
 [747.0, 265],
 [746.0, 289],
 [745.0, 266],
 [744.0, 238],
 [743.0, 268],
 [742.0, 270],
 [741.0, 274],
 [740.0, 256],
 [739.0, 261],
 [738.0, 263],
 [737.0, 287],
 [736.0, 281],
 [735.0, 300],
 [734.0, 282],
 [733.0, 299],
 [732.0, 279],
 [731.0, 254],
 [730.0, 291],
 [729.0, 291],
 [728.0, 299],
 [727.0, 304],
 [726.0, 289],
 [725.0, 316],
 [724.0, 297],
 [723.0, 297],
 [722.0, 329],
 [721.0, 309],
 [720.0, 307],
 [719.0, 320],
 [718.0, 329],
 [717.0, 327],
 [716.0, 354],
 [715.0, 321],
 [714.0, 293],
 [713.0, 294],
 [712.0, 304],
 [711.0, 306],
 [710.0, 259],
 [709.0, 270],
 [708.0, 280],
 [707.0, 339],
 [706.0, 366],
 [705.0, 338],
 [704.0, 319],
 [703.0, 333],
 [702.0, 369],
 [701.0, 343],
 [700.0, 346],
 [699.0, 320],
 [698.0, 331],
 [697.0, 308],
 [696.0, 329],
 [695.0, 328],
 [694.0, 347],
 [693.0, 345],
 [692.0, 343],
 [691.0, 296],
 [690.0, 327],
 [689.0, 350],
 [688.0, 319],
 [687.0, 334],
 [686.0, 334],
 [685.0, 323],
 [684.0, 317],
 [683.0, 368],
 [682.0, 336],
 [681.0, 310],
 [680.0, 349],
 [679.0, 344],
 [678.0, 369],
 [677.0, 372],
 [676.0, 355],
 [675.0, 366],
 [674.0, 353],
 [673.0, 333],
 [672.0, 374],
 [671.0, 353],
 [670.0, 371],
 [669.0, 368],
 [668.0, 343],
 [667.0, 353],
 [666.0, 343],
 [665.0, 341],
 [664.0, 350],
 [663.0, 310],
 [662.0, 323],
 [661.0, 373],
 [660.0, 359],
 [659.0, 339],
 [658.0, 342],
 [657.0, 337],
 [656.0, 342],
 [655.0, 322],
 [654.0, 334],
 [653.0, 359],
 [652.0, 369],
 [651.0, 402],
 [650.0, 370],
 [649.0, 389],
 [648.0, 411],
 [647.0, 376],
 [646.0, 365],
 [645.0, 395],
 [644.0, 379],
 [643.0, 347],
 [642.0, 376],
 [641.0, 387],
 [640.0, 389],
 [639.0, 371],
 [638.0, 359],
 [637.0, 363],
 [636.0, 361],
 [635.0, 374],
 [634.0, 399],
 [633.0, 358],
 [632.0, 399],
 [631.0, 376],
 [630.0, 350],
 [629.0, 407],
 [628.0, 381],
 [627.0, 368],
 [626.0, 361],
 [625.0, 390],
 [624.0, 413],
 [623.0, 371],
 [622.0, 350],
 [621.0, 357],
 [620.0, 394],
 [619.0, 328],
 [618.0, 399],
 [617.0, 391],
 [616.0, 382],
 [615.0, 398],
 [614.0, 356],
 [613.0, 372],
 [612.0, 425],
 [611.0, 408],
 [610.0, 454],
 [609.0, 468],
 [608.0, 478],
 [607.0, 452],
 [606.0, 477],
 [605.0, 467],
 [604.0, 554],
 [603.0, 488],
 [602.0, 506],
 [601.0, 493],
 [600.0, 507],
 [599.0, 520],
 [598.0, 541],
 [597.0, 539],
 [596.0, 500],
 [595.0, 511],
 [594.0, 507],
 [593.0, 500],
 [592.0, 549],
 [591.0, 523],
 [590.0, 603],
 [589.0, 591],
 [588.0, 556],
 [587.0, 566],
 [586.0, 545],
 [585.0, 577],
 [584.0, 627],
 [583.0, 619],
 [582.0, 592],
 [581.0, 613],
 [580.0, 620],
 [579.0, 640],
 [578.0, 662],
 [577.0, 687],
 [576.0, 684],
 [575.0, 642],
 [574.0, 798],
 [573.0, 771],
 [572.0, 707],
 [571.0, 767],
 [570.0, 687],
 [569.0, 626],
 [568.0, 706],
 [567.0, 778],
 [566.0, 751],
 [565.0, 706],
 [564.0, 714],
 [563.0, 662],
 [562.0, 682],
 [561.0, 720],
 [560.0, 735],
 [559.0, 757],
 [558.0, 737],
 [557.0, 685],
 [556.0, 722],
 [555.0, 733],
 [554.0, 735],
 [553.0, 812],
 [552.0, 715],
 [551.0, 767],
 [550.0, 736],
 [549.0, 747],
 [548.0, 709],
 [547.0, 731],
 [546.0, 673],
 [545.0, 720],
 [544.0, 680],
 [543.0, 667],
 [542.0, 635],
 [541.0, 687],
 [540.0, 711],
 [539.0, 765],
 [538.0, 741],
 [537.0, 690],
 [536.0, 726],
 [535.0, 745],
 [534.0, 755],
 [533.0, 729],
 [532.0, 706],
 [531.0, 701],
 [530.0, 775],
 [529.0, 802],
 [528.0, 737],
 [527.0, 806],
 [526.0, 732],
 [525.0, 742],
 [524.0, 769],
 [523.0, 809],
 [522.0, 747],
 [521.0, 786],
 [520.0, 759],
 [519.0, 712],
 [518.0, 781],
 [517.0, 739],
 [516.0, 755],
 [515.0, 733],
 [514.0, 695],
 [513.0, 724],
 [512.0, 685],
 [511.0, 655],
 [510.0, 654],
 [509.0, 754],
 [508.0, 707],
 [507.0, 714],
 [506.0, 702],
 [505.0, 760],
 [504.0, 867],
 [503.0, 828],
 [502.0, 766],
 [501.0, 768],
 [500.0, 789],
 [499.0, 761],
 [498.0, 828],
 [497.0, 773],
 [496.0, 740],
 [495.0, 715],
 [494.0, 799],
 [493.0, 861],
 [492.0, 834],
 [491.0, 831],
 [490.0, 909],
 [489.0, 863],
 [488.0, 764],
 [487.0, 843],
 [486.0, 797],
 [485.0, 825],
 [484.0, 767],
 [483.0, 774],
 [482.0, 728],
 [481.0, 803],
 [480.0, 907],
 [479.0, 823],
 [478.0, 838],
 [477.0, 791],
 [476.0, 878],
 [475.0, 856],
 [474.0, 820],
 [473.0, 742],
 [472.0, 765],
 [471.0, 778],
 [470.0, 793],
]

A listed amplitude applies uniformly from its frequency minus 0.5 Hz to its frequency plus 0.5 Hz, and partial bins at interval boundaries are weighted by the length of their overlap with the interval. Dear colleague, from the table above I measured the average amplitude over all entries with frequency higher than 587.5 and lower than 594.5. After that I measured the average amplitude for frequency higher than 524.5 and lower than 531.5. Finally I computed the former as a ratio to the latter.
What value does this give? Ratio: 0.7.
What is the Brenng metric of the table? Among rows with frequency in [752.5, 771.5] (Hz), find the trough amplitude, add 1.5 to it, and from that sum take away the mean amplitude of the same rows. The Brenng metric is -17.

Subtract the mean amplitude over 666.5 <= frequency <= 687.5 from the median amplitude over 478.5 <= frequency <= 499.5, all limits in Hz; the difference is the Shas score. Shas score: 454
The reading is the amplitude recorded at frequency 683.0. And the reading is 368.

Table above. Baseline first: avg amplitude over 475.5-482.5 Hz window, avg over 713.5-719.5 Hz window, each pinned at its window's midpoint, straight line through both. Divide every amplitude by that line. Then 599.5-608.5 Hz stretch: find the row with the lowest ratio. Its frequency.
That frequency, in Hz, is 607.0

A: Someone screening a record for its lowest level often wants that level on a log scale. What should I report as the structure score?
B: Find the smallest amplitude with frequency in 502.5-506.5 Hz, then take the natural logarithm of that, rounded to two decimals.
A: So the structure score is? 6.55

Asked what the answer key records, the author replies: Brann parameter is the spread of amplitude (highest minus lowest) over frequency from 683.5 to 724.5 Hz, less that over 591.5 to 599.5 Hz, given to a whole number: 61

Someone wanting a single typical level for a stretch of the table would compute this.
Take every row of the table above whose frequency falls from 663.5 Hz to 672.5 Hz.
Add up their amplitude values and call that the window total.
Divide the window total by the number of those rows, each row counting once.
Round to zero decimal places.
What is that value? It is 355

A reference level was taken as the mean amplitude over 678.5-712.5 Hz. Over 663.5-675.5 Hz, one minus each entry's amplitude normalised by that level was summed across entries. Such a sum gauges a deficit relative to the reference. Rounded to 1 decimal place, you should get -1.0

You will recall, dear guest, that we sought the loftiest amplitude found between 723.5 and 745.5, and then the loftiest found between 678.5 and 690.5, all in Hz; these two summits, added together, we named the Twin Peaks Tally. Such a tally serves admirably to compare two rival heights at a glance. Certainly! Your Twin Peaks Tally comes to 684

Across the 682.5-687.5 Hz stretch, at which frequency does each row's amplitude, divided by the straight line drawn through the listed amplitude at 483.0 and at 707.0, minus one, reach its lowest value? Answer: 684.0 Hz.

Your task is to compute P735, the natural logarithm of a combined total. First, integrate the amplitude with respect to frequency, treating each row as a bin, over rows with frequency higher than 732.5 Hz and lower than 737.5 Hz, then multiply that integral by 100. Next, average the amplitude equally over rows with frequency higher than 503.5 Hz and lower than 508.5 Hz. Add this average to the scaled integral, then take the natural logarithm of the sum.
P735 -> 11.9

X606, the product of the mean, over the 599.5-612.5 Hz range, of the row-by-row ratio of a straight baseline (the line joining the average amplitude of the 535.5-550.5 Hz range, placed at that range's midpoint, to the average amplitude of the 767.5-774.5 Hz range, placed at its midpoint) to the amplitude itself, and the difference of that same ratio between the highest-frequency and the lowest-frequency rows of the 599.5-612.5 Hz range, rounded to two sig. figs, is 0.21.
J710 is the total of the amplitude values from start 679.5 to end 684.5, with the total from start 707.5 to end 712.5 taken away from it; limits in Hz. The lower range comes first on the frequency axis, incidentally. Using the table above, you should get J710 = 261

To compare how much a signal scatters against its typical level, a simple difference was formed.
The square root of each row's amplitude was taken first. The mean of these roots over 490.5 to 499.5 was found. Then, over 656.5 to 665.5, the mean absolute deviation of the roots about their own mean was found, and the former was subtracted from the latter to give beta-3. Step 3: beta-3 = -27.8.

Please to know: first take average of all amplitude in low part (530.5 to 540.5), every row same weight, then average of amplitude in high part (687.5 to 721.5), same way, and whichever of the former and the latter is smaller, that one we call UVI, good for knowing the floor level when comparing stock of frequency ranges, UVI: 323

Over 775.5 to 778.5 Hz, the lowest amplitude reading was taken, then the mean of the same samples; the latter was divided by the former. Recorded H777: 1.02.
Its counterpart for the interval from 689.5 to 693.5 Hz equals 1.11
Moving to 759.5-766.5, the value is 1.06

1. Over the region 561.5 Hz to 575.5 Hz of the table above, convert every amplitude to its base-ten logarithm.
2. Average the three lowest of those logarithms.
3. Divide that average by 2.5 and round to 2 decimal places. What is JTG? 1.12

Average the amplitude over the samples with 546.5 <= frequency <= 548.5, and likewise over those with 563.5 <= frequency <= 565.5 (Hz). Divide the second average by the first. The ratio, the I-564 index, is 0.99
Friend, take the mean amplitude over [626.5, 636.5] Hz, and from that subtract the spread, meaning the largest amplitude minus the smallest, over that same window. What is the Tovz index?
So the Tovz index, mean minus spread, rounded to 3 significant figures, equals 320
